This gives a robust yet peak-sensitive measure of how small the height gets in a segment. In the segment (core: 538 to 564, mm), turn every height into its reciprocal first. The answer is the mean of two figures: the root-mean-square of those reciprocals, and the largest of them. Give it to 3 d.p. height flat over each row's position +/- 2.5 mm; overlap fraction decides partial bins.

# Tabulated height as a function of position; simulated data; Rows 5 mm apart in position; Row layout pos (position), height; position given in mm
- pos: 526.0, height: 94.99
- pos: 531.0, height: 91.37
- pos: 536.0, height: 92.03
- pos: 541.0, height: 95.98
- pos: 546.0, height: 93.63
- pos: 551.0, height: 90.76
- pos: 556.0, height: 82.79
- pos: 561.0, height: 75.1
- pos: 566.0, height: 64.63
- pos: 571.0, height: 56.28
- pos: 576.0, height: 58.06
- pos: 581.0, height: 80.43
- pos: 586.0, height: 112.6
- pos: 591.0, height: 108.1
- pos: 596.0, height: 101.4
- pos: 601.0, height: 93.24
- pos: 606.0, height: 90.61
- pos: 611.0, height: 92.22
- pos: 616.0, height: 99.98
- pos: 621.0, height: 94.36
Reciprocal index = 0.012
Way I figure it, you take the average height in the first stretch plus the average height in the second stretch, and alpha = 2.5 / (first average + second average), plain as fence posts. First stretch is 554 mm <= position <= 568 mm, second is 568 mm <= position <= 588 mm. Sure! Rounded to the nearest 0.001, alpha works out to 0.017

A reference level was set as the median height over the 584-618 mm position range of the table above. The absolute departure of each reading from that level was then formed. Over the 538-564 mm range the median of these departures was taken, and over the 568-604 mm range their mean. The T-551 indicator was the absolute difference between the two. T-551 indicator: 10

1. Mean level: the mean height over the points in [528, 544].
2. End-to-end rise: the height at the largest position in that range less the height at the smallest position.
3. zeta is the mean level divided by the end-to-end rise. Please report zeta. 20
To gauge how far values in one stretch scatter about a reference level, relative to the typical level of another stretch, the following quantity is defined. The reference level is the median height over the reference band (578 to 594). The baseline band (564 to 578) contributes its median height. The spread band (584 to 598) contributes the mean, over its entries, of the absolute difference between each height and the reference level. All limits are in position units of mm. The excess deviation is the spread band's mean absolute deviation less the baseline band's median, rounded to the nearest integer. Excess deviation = -54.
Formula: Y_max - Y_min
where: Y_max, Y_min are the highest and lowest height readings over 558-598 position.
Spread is 56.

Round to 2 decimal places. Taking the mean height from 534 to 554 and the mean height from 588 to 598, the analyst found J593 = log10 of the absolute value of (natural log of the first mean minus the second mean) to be 2.00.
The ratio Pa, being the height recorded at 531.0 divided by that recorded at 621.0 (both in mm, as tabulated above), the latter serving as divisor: 0.97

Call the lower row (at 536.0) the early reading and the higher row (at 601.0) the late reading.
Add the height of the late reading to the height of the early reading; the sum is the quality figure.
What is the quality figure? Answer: 185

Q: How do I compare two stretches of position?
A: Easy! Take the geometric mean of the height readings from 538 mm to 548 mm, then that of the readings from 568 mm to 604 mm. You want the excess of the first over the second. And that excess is 11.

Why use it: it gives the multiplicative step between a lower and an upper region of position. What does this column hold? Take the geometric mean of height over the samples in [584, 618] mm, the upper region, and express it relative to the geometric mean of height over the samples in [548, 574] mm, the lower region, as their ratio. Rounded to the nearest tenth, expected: 1.4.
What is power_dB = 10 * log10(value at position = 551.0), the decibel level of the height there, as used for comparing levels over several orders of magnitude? 19.6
